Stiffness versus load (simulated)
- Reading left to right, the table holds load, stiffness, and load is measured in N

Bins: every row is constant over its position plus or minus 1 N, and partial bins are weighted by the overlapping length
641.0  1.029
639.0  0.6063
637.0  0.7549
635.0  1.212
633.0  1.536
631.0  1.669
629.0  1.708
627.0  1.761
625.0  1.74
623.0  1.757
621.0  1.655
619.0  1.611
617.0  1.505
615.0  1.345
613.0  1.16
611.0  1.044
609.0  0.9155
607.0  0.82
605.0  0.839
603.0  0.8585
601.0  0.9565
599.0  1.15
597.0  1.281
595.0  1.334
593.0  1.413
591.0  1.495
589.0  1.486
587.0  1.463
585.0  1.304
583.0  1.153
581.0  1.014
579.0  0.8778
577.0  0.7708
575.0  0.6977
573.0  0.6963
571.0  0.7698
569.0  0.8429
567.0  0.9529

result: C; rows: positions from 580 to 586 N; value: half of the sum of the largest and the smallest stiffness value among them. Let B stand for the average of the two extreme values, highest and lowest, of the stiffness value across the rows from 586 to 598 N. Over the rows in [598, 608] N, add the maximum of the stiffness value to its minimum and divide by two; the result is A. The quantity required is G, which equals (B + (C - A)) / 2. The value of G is 0.78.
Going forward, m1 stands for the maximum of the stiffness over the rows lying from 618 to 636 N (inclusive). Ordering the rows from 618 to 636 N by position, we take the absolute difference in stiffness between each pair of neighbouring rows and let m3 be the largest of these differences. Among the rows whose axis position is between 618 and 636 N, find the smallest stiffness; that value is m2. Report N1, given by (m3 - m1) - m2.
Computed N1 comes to -2.6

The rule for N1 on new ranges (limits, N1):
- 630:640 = -1.8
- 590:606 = -2.1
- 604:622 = -2.3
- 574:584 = -1.7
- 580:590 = -2.3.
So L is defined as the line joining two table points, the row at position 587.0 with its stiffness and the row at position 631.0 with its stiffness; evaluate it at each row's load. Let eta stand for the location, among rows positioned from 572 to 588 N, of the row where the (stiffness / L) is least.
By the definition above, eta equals 575.0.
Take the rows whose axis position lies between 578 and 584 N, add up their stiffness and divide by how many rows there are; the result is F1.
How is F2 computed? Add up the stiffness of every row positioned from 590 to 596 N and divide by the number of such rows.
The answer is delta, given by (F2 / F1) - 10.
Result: -8.6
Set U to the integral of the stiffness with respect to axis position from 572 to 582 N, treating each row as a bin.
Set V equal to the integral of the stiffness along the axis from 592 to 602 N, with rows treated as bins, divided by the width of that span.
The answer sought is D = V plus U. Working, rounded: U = 8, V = 1.23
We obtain 9.3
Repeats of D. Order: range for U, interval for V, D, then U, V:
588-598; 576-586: 15.0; 14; 1.02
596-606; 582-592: 11.6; 10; 1.38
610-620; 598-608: 14.3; 13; 0.92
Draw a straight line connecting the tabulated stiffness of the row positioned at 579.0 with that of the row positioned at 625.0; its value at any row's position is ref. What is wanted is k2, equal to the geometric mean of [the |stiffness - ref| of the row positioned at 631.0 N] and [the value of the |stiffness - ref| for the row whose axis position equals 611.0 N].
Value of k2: 0.28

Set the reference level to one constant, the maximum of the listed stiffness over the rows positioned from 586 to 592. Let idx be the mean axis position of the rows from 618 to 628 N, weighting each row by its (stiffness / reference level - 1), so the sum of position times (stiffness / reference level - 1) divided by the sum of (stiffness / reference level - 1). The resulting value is 623.7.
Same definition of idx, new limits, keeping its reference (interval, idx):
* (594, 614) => 605.1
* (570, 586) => 576.5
